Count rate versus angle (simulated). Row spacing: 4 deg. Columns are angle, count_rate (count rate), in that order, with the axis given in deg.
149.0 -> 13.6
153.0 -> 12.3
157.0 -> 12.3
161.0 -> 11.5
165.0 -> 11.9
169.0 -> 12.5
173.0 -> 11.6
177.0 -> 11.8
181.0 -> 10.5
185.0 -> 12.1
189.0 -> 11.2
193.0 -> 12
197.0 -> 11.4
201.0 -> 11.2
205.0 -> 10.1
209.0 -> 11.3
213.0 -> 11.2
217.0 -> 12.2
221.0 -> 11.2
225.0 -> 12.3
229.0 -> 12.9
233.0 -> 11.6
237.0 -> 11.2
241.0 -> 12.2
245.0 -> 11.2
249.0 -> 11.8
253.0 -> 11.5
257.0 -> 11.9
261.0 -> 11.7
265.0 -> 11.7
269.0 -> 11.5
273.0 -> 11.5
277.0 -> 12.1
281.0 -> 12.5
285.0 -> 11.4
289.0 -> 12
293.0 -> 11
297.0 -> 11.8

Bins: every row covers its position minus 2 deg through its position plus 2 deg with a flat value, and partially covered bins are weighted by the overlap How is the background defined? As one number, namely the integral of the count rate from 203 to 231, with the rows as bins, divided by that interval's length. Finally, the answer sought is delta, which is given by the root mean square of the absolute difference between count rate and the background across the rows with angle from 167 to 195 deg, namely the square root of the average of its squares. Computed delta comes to 0.61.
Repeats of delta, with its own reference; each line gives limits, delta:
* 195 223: 0.68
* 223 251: 0.64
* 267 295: 0.48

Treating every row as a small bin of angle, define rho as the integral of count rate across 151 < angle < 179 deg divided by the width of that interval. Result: 12.0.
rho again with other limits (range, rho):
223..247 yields 11.9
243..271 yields 11.6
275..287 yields 12.0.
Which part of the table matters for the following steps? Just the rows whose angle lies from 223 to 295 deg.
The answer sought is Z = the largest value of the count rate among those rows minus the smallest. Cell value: 1.90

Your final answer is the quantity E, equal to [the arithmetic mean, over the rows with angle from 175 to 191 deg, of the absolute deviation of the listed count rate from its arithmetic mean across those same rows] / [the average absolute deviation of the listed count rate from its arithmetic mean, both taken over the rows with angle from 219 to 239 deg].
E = 0.90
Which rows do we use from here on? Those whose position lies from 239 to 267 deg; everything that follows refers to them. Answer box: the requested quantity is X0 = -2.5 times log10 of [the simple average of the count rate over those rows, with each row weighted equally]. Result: -2.67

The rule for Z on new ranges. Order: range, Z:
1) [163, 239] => 2.80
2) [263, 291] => 1.10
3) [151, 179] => 1.00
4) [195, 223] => 2.10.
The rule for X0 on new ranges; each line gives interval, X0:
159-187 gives -2.67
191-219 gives -2.64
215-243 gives -2.69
